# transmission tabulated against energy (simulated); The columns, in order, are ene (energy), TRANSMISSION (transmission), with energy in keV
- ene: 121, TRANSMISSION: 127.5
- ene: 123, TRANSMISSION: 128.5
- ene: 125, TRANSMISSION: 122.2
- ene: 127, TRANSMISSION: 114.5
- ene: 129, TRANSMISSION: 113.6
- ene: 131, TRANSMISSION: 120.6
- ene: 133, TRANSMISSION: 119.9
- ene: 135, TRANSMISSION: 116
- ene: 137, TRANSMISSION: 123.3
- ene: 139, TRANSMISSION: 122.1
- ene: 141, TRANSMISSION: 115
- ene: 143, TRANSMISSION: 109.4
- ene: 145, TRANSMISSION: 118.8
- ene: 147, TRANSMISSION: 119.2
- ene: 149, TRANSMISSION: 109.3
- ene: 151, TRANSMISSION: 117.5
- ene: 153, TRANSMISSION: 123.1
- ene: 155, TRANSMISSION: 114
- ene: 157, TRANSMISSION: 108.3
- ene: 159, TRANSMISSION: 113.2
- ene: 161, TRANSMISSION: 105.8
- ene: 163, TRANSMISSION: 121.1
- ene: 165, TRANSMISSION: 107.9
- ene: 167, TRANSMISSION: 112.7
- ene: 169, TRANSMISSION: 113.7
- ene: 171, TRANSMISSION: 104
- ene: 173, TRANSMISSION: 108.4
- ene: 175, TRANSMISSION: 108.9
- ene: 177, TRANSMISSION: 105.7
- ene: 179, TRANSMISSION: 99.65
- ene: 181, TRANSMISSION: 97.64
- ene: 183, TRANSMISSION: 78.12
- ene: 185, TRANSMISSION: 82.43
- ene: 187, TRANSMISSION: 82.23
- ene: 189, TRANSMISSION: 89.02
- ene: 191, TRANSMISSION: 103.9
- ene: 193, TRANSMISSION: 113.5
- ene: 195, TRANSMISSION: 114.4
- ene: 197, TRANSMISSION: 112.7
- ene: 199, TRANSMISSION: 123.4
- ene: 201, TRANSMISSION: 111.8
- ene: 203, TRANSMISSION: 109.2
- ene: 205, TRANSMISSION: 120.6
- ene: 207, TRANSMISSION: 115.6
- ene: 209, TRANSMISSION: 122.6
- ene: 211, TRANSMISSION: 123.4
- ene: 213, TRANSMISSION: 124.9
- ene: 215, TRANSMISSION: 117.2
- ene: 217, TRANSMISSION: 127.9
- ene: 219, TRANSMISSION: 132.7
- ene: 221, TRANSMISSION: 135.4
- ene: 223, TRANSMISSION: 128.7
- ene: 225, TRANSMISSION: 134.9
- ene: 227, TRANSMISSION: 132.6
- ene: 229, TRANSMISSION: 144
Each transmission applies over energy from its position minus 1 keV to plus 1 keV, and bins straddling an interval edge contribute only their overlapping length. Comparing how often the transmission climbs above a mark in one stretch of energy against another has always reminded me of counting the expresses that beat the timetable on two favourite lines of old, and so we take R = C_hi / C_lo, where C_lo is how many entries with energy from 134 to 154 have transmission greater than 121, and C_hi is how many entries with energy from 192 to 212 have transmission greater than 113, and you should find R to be 2.3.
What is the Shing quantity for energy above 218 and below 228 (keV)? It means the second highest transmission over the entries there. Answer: 134.9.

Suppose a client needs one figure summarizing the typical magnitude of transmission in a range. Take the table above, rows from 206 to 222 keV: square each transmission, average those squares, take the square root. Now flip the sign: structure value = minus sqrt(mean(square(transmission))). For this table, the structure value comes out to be -125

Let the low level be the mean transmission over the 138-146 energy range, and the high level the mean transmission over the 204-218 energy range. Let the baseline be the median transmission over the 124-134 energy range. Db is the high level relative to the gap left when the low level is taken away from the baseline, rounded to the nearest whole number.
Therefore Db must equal 34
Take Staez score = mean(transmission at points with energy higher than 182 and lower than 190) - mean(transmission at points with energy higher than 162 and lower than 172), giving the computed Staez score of -29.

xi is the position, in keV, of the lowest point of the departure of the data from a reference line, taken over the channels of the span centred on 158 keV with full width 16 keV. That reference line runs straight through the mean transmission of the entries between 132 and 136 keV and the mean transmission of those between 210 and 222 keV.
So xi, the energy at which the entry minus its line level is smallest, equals 161 keV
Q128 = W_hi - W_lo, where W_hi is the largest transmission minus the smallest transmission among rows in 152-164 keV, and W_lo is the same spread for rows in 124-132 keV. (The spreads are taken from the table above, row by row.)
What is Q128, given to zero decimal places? 9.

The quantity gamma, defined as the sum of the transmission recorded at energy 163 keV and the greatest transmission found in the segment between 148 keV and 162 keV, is 244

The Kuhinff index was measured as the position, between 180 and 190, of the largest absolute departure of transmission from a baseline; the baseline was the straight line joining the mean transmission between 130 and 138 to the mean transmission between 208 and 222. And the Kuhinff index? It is 183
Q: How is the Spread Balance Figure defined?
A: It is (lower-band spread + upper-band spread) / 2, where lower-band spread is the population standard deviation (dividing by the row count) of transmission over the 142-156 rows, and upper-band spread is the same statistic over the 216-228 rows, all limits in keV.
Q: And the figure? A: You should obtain 3.8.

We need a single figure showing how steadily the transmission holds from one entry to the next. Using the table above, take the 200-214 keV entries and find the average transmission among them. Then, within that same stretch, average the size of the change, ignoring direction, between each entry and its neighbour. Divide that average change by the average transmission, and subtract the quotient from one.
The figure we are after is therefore 0.960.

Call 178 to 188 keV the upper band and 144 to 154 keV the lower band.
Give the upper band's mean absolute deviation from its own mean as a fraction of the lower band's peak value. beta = 0.069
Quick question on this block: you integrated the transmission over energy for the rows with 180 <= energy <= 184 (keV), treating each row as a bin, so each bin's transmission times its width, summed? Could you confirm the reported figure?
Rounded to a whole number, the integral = 352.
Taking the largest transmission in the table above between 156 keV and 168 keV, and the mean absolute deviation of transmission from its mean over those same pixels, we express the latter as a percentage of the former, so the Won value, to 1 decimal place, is 3.4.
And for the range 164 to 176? 2.3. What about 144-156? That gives 2.9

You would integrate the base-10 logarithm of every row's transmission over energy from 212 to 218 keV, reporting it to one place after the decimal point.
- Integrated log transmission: 12.5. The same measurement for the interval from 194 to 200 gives 12.4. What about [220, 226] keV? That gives 12.7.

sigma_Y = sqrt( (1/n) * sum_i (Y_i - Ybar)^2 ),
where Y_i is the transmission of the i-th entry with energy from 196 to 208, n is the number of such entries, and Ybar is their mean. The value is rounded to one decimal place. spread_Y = 5.0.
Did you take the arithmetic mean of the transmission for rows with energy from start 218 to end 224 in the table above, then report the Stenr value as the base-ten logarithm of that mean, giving 2.12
